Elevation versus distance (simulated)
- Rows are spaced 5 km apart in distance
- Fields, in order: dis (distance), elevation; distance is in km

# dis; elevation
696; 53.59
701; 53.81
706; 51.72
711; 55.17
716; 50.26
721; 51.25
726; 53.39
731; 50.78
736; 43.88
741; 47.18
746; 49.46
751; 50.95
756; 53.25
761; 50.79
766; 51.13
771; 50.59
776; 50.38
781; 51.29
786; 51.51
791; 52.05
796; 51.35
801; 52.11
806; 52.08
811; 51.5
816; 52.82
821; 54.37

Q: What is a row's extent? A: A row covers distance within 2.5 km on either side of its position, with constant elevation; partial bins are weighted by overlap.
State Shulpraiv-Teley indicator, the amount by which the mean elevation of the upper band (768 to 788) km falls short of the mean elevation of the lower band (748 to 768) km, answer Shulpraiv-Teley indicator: 0.6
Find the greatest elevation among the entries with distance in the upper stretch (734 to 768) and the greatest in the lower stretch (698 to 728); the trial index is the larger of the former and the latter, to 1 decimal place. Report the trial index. 55.2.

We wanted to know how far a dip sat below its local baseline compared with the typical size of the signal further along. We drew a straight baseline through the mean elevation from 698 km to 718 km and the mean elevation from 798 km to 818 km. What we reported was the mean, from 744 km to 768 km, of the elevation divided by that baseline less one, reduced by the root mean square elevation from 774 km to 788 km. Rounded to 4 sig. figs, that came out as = -51.09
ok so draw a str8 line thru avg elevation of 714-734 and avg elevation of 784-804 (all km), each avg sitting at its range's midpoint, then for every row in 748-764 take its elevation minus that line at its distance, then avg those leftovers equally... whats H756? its 0.1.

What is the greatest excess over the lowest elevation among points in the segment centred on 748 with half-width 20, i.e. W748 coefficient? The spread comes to 9.4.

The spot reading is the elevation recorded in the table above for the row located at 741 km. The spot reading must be 47.18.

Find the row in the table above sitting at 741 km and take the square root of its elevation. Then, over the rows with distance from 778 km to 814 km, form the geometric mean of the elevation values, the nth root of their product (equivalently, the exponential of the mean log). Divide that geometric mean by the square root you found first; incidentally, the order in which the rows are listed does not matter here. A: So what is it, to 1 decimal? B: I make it 7.5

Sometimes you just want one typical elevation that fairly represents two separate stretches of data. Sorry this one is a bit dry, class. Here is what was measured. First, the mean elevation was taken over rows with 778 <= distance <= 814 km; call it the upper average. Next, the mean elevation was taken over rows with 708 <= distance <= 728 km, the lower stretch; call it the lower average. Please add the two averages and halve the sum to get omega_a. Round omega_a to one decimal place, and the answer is 52.1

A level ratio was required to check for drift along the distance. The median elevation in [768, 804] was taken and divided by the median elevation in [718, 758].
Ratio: 1.01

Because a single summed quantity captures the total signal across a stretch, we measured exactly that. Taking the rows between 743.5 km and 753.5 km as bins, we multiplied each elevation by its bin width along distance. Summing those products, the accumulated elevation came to 502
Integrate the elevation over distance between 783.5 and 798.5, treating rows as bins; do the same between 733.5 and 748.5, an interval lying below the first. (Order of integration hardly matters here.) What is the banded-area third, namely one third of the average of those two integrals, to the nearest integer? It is 246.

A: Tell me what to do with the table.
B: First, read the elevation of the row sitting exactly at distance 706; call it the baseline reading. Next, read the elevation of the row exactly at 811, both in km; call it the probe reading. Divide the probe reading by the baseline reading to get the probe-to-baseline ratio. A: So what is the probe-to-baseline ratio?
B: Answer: 1.00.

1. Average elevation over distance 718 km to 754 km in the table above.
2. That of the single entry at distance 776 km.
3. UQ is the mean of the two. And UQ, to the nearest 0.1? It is 50.0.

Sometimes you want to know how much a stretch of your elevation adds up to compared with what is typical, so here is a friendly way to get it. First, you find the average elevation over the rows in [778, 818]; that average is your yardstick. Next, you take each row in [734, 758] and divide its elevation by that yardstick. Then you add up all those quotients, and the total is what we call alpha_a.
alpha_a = 4.72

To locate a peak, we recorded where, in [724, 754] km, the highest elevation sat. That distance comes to 726 km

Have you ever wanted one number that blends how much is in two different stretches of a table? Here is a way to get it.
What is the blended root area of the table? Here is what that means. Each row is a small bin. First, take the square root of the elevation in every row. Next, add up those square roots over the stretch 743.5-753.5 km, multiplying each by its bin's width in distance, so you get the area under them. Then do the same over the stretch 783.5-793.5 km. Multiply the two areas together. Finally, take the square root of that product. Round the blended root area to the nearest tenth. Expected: 71.4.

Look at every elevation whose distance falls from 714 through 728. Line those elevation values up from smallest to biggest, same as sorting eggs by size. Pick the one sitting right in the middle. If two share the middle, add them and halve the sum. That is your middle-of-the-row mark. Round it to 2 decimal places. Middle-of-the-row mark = 51.25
